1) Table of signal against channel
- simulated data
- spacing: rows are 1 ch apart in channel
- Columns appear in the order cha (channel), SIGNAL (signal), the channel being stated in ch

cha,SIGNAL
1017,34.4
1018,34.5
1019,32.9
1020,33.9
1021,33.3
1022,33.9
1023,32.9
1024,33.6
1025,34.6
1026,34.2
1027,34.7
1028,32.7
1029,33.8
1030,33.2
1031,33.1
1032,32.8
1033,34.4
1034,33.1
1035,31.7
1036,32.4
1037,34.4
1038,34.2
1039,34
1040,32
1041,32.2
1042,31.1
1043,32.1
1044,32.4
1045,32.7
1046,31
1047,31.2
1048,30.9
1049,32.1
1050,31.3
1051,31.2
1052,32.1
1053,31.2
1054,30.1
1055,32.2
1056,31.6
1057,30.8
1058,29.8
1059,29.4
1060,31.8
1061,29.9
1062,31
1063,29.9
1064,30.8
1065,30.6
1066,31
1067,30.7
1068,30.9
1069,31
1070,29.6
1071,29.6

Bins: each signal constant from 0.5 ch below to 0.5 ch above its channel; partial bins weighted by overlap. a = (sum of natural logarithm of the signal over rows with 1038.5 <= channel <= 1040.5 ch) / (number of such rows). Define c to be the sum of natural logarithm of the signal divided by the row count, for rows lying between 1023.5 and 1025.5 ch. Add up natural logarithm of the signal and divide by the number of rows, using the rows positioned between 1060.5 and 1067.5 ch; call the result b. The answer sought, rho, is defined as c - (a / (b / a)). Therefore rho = -0.05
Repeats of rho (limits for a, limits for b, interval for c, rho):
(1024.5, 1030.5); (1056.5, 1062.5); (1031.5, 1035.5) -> -0.14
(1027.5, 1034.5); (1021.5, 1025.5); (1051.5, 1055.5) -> -0.05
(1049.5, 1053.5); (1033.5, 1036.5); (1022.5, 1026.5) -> 0.10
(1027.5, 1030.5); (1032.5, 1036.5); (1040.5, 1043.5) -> -0.05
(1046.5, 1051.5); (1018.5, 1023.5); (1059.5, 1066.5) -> 0.04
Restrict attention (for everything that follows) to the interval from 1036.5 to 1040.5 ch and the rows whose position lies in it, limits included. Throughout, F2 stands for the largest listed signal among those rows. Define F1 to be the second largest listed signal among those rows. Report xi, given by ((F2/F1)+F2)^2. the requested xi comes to 1254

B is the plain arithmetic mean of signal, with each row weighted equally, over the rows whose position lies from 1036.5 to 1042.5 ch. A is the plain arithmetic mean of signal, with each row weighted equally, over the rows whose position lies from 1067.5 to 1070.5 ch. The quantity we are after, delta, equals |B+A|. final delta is 63.5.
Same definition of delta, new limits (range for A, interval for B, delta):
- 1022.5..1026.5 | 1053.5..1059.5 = 64.5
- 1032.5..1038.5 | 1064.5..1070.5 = 64.0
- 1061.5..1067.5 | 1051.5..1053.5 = 62.3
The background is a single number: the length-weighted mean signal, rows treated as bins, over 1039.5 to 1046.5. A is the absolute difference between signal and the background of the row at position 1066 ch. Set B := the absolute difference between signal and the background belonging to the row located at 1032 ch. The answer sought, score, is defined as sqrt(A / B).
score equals 1.03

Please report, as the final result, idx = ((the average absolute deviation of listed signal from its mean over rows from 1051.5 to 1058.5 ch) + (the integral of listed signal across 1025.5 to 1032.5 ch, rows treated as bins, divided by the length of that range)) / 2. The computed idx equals 17.1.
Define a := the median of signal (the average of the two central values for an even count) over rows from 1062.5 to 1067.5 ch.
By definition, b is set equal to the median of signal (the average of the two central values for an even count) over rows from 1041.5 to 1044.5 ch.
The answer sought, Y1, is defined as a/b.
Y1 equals 0.96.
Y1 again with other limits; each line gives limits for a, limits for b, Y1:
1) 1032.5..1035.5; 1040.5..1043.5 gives 1.03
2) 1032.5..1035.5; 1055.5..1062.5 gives 1.07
